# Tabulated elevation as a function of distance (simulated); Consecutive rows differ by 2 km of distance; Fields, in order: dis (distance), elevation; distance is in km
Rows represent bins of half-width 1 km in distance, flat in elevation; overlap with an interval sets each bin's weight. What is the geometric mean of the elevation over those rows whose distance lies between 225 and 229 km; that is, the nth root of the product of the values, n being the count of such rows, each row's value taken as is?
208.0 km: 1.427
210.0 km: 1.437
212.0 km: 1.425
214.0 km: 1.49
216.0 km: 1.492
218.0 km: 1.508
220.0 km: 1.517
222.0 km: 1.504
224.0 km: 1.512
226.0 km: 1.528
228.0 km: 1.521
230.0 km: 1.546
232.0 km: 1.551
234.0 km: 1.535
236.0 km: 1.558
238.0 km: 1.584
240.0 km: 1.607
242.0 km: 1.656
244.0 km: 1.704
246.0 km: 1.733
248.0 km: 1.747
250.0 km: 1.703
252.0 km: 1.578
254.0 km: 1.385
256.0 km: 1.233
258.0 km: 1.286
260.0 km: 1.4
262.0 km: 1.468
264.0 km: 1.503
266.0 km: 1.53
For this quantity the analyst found 1.52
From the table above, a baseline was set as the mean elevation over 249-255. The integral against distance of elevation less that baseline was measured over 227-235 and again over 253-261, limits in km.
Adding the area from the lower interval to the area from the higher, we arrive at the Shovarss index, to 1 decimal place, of -2.0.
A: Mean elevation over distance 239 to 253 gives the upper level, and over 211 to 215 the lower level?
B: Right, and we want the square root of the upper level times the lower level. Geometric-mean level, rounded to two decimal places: 1.56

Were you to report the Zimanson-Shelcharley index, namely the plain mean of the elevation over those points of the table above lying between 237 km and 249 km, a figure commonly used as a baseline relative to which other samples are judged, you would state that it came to 1.67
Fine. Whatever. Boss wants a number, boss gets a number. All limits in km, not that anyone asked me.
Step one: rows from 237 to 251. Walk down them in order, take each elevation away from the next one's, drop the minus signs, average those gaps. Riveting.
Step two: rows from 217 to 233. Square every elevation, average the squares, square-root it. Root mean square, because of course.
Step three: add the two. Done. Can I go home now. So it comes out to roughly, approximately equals 1.56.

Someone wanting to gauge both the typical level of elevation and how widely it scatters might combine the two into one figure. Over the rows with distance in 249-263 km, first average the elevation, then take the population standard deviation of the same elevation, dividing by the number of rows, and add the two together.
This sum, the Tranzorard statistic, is 1.59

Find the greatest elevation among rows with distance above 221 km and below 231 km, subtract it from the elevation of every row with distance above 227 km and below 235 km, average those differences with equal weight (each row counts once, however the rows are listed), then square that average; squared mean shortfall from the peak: 0.000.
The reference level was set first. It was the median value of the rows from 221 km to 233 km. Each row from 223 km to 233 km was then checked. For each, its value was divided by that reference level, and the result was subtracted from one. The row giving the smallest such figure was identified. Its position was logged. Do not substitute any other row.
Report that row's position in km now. 232.0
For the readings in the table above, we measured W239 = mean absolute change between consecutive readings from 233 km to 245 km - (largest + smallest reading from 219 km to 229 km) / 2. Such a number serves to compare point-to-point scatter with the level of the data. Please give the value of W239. -1.48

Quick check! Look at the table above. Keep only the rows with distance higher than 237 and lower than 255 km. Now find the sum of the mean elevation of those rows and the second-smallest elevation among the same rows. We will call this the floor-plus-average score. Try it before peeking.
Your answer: 3.21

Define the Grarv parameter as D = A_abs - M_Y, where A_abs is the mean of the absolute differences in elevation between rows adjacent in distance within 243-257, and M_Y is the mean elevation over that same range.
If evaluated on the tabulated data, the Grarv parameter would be -1.49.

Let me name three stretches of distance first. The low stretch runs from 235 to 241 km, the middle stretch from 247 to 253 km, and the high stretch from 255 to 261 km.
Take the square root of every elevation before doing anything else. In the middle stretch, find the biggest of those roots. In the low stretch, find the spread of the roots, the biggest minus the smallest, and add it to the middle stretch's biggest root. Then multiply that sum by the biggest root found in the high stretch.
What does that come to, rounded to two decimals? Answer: 1.59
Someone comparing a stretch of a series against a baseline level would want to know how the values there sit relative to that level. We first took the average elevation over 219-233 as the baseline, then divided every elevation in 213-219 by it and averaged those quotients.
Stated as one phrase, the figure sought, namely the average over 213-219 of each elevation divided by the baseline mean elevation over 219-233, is 0.98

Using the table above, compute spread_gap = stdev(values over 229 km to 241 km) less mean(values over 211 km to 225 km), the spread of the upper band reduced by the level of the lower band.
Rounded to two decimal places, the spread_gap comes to -1.47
